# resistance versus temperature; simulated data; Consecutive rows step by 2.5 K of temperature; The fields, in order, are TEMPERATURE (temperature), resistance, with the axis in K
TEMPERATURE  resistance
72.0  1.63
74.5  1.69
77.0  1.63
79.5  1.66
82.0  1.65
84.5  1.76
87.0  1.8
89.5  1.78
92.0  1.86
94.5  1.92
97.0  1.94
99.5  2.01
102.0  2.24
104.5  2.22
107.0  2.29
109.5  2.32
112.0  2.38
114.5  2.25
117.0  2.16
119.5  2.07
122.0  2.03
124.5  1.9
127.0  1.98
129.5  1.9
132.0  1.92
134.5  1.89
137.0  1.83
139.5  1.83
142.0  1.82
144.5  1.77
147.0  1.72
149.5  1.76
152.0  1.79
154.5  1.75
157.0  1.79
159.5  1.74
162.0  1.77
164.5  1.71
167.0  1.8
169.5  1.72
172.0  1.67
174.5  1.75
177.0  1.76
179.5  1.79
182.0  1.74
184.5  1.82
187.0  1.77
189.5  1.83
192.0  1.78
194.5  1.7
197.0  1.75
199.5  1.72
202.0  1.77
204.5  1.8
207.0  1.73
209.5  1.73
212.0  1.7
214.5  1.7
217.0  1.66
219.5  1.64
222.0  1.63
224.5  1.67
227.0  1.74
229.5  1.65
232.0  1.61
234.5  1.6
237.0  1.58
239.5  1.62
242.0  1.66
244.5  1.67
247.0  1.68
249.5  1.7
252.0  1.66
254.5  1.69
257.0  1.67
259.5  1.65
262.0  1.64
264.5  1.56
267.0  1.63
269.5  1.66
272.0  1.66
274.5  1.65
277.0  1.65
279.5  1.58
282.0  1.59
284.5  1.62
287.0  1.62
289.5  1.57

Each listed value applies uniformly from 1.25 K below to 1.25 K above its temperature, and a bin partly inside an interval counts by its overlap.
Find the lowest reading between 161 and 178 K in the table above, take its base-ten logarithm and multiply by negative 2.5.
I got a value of -0.56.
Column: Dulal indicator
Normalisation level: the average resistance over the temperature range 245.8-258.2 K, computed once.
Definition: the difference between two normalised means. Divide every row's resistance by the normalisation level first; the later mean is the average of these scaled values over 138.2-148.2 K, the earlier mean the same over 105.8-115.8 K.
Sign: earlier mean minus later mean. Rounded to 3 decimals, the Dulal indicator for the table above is 0.312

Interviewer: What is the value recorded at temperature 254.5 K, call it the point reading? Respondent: 1.69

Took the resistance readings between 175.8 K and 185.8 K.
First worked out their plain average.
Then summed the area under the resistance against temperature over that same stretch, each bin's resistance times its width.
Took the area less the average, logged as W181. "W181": 16.0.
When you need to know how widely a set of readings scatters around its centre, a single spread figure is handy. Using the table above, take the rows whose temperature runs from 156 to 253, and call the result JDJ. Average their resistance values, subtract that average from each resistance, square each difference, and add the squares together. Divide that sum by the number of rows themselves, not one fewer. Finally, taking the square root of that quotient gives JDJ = 0.063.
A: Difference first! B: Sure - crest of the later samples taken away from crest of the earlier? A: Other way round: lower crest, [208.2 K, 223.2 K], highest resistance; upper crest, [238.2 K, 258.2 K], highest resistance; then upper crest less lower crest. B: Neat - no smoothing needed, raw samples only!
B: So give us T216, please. -0.03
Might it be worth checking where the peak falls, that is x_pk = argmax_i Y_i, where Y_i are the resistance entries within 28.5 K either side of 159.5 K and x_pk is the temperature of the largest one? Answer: 132.0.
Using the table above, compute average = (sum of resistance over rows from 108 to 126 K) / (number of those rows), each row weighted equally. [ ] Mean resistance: 2.16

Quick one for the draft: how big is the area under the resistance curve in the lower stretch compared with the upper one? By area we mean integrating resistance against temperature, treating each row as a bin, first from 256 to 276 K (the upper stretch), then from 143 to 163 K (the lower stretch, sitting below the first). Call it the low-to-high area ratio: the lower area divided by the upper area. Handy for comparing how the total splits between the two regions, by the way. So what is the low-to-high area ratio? 1.07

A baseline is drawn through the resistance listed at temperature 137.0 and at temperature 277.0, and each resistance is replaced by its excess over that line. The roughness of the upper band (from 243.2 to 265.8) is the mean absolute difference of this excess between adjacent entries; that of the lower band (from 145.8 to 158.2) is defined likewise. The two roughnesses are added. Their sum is 0.067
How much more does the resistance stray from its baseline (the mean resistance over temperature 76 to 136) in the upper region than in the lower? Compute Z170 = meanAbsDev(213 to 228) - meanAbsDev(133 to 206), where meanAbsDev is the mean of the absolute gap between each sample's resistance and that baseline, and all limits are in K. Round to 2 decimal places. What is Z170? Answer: 0.10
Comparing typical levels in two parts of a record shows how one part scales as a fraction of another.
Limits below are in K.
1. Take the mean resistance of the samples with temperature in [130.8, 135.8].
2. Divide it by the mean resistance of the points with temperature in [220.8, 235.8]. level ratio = 1.15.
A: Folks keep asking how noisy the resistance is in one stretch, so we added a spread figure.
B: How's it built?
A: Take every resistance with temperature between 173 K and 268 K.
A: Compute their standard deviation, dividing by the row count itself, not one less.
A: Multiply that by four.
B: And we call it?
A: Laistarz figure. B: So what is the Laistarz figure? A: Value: 0.27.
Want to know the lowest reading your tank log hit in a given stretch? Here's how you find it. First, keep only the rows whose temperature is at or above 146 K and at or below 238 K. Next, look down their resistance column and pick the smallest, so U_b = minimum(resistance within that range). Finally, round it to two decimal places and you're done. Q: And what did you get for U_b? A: 1.58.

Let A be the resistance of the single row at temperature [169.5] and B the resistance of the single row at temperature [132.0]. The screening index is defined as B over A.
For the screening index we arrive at 1.12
